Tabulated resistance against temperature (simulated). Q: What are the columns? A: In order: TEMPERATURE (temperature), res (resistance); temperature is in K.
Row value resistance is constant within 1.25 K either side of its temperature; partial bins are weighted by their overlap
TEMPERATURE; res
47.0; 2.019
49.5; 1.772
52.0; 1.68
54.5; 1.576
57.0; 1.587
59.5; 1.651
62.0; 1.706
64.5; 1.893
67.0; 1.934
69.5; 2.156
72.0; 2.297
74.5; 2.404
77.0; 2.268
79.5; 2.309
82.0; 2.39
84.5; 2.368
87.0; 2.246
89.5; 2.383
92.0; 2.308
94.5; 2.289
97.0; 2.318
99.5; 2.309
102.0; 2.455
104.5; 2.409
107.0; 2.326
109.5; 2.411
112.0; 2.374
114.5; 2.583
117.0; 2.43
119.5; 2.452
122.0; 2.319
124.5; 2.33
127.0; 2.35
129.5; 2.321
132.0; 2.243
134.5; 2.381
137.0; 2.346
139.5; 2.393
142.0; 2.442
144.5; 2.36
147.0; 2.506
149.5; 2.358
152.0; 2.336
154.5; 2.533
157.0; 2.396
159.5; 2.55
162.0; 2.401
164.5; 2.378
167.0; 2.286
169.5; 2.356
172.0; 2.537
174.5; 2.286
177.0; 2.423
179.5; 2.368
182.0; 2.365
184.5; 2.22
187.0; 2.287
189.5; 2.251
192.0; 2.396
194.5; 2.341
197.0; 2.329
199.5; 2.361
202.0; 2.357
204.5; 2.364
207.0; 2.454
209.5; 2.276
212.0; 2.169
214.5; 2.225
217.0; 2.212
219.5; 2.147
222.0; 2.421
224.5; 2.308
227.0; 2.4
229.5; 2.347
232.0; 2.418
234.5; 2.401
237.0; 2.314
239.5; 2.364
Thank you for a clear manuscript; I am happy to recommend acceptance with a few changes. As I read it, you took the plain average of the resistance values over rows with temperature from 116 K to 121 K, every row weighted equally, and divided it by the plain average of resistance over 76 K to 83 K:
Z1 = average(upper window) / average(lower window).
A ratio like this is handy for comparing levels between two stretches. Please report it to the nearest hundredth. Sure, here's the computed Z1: 1.05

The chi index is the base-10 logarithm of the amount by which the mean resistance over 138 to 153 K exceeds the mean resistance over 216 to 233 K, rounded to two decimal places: -1.11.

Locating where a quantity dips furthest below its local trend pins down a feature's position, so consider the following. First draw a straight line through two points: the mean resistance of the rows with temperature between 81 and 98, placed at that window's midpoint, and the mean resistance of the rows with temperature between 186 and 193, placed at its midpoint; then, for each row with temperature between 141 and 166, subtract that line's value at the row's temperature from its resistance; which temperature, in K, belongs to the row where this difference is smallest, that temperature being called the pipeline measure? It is 152.0 K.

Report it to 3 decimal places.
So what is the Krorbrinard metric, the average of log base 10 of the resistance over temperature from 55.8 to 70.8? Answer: 0.258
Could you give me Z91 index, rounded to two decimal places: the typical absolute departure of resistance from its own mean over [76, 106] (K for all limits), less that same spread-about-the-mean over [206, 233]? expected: -0.04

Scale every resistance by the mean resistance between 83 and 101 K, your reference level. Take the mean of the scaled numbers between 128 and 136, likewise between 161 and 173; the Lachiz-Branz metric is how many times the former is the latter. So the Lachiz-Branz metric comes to 0.97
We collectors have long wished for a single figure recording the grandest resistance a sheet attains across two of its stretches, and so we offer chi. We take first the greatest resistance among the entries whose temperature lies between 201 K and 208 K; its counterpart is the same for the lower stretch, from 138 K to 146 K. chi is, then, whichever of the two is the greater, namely 2.45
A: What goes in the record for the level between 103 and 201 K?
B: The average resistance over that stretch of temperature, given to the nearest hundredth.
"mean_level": 2.38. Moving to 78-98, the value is 2.33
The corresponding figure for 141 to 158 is 2.42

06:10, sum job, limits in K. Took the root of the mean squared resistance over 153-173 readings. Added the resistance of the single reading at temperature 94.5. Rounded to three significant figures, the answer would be 4.72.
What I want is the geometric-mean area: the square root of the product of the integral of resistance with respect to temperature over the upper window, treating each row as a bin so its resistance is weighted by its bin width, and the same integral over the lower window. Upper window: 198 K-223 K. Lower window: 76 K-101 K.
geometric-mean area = 58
